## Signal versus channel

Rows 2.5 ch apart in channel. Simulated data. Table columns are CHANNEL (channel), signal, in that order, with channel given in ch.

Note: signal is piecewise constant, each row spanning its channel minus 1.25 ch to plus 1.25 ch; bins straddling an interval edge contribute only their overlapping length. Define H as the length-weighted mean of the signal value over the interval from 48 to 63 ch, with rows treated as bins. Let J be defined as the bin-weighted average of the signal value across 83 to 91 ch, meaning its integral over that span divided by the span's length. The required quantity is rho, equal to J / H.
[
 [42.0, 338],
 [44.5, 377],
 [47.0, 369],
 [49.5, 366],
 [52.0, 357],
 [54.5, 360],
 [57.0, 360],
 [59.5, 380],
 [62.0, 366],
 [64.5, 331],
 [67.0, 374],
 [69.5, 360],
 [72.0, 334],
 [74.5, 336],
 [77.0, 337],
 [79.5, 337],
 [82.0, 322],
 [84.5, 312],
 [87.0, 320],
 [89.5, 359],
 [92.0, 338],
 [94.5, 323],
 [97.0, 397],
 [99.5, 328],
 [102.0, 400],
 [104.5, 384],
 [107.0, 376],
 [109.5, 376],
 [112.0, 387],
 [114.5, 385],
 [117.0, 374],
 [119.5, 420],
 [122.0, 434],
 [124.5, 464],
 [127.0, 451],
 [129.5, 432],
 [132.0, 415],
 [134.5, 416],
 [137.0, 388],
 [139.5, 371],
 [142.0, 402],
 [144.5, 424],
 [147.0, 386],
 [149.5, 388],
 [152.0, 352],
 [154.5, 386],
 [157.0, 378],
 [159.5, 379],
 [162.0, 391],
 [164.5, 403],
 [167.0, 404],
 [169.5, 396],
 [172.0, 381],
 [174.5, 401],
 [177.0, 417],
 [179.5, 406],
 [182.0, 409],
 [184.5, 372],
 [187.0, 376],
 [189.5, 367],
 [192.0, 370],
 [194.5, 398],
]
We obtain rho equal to 0.91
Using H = 365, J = 330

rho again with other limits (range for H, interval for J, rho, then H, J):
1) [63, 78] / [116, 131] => 1.24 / 346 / 430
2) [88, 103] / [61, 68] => 1.00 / 356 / 356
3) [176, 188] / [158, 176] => 0.99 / 396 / 394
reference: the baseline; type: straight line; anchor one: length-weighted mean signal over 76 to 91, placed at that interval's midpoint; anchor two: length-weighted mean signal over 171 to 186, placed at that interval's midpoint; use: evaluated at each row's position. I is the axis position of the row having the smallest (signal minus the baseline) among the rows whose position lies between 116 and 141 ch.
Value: 139.5 ch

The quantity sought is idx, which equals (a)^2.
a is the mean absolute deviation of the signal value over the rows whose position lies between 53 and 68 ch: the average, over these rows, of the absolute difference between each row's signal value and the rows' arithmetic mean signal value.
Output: 132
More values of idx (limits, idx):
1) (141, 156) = 242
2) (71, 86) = 71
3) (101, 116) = 36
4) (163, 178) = 62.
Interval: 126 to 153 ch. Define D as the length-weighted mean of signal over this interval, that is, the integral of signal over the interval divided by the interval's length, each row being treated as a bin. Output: 402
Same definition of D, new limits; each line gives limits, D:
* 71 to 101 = 337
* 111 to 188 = 400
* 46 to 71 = 362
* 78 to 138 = 381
